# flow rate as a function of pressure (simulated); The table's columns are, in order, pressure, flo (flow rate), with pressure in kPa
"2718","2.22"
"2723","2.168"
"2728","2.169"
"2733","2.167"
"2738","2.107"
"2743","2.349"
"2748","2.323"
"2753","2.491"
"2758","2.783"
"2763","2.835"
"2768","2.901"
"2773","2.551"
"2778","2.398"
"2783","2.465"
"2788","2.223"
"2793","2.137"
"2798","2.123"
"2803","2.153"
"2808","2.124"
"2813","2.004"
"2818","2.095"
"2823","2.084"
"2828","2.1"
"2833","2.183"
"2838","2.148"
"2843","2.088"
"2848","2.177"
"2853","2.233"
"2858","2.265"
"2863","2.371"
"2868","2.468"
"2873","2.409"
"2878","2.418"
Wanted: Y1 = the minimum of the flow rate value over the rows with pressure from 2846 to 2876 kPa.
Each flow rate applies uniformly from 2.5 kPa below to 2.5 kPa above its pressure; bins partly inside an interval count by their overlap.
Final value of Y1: 2.177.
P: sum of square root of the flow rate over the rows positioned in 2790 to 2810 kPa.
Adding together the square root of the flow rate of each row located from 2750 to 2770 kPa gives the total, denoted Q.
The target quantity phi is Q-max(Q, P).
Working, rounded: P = 5.8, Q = 6.6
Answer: 0.0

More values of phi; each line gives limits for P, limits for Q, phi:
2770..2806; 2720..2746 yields -3.2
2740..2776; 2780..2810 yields -2.4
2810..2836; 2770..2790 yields -1.0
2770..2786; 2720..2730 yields -1.8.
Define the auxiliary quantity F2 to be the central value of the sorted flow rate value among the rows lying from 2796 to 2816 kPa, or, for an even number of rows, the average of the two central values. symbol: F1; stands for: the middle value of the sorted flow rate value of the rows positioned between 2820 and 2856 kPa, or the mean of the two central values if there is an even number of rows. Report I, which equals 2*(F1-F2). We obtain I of 0.05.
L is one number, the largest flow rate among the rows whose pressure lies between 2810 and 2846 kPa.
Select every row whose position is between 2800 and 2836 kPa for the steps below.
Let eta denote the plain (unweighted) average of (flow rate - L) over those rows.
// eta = -0.08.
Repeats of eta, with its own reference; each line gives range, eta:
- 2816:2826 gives -0.09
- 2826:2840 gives -0.04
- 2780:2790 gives 0.16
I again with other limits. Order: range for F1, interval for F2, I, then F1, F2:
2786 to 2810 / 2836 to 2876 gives -0.22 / 2.14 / 2.25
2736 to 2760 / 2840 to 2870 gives 0.20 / 2.35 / 2.25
